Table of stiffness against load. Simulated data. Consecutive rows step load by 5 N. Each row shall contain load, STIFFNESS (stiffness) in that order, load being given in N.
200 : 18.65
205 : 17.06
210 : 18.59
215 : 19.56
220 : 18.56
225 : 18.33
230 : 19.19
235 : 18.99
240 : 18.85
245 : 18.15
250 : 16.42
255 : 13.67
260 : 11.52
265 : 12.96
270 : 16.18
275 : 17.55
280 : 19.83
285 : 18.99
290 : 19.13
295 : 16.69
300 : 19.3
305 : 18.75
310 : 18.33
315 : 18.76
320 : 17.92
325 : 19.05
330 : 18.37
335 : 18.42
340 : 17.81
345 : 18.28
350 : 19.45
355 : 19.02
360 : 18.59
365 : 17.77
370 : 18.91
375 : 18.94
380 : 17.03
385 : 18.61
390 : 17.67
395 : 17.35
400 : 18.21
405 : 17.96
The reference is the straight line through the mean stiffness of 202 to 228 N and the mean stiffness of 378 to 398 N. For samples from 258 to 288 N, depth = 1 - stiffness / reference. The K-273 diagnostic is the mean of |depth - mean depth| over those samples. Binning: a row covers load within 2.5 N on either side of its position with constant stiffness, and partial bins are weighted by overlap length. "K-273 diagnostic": 0.15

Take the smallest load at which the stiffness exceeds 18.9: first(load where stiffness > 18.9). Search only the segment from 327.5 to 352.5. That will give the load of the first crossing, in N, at 350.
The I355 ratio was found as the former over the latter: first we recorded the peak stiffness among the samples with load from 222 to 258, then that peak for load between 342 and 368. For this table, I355 0.99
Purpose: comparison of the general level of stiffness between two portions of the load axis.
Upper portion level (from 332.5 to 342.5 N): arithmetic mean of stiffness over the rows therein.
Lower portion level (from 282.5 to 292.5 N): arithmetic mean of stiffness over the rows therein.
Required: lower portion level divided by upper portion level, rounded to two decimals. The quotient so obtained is 1.05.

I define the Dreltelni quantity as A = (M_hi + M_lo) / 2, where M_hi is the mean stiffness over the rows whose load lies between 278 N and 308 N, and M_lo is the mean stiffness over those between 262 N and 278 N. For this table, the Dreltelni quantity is 17.2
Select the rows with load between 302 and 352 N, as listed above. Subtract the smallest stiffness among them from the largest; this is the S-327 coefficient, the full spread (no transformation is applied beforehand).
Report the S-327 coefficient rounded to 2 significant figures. 1.6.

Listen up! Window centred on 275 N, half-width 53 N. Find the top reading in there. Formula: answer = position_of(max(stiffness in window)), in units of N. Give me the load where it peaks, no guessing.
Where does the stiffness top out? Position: 280 N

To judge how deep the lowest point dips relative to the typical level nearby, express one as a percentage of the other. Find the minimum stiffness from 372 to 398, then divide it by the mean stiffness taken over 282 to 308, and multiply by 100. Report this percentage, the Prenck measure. 92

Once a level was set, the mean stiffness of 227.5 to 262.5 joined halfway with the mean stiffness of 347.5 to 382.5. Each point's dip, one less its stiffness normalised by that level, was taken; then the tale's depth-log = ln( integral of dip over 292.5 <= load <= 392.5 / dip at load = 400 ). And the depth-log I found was 4.9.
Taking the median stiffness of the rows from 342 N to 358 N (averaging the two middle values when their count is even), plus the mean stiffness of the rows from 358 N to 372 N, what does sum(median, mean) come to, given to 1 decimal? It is 37.4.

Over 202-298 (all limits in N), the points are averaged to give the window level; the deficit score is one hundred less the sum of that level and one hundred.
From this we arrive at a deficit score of -17.4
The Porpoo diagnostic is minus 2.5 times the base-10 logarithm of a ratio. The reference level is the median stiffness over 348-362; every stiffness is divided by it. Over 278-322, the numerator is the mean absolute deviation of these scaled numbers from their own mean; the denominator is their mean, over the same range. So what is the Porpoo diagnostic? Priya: 3.6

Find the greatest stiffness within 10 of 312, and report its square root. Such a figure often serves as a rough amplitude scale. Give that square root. 4.33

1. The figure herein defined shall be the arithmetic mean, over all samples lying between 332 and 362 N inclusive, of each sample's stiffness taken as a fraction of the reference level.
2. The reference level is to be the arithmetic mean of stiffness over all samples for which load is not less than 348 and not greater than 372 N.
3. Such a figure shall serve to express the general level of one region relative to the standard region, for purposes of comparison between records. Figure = 0.99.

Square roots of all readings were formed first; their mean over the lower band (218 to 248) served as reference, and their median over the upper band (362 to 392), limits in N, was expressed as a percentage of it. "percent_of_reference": 99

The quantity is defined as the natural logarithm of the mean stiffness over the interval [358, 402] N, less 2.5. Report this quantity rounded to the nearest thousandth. 0.397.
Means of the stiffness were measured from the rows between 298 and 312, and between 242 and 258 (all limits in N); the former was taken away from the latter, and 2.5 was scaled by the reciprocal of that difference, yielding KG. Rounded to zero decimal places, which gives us -1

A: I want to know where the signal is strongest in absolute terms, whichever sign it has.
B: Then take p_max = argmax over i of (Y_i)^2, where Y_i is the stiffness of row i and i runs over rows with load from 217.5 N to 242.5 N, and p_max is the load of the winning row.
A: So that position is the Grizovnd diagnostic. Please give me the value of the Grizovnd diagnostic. 230 N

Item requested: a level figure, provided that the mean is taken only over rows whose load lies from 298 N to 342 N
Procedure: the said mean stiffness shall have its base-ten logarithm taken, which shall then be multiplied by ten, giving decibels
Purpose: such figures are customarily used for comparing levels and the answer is 12.7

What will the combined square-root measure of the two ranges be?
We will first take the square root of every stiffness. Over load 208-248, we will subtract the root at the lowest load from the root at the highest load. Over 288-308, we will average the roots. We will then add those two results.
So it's 4.24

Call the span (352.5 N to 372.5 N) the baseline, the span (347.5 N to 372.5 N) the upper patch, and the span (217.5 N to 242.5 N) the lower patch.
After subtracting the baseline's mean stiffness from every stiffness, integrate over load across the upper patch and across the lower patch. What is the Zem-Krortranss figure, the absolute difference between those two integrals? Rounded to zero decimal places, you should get 1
